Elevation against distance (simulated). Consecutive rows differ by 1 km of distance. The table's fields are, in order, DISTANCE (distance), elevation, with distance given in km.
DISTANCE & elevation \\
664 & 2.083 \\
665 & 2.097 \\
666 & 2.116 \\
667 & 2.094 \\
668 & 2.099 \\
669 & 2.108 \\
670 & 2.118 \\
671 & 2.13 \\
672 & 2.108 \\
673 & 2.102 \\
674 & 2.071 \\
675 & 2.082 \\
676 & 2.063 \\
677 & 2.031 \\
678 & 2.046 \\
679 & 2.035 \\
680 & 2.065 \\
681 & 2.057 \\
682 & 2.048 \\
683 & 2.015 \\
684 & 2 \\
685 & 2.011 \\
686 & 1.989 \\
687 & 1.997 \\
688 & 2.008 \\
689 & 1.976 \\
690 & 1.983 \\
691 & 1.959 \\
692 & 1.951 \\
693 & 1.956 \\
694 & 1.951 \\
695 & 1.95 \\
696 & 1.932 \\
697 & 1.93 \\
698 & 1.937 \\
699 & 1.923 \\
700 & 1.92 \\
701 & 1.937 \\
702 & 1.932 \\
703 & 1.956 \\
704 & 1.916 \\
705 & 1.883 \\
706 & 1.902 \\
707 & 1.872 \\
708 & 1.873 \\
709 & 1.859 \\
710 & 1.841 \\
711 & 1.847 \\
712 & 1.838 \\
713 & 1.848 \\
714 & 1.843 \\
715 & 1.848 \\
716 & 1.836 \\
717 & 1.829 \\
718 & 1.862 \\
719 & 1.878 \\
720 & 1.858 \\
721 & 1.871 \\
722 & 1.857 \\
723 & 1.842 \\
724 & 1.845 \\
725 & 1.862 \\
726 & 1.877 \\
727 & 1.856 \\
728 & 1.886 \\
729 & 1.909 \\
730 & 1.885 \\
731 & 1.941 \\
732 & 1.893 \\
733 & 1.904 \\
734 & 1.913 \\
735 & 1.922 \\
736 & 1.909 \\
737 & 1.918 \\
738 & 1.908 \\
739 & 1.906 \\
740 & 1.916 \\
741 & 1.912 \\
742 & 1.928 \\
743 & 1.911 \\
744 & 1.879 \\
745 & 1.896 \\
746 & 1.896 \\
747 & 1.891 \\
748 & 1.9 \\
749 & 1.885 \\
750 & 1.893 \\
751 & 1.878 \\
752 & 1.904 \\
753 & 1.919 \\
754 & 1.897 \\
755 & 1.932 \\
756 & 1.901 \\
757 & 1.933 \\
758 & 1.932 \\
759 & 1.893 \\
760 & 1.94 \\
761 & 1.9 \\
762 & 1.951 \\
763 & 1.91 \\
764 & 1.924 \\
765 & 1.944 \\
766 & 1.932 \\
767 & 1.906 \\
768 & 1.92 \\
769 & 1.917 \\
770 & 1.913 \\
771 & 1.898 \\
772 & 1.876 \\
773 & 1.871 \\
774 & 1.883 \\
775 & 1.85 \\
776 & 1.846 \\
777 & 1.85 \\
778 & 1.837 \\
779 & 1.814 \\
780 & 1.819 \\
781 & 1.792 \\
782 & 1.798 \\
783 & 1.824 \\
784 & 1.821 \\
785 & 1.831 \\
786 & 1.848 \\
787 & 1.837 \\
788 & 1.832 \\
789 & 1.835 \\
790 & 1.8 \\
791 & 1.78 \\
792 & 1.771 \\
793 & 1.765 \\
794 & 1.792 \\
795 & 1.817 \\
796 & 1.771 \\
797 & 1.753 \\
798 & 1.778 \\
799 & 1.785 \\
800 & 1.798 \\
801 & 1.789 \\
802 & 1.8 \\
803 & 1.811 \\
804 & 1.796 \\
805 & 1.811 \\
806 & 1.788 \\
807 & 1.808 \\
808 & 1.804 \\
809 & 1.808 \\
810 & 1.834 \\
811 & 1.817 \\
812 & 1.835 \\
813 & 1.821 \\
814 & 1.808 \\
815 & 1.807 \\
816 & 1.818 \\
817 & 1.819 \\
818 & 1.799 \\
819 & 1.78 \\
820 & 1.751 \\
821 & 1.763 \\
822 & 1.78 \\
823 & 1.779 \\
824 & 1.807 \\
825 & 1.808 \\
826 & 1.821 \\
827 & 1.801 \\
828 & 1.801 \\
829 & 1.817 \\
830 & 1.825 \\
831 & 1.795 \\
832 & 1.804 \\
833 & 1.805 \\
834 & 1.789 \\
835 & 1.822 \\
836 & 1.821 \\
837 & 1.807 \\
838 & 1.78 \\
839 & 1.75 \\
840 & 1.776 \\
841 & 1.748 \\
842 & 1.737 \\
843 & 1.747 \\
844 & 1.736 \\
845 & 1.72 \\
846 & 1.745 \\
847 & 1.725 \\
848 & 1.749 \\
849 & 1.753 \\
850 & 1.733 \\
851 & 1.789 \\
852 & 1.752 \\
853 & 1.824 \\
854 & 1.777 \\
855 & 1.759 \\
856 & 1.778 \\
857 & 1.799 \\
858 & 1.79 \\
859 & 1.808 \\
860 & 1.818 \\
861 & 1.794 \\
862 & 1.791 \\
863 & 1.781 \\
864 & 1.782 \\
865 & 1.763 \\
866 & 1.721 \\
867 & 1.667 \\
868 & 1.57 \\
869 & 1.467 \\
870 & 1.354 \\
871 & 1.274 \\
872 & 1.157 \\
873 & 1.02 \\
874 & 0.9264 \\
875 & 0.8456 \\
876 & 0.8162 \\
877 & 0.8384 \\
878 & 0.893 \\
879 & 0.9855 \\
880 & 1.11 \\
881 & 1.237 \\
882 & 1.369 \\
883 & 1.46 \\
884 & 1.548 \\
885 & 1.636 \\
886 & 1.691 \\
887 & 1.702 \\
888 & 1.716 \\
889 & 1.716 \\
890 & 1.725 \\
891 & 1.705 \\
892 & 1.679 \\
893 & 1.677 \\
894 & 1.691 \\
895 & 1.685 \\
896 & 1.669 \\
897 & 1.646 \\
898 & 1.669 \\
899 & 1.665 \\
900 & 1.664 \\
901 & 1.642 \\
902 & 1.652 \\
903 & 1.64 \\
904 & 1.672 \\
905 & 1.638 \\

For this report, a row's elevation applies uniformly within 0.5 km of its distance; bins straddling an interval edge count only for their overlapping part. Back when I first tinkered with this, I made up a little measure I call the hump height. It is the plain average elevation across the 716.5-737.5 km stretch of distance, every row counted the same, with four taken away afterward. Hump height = -2.118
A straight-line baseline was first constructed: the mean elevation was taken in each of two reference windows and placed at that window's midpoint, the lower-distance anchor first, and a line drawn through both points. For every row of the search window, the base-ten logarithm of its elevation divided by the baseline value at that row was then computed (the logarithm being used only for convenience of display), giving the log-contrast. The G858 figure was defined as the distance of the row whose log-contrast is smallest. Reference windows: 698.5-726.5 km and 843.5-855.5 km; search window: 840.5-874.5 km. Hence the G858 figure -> 874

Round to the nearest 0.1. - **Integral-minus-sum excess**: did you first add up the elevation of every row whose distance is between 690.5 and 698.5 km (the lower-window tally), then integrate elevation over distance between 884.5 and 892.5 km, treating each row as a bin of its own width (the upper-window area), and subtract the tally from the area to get -2.0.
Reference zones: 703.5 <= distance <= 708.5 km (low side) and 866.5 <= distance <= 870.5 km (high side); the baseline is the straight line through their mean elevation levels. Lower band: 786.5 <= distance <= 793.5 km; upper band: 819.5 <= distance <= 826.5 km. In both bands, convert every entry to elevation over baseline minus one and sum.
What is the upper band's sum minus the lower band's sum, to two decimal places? 0.28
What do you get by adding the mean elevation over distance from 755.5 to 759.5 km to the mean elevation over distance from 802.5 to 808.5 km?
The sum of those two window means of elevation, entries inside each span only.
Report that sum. 3.72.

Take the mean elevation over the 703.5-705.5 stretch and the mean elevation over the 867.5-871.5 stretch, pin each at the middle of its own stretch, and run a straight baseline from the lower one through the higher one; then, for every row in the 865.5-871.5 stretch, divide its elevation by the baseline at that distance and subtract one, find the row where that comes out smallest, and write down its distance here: 871 km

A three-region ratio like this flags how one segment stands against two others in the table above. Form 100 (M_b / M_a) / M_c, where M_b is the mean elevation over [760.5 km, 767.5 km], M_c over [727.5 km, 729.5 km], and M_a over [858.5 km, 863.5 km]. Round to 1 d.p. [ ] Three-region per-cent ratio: 56.4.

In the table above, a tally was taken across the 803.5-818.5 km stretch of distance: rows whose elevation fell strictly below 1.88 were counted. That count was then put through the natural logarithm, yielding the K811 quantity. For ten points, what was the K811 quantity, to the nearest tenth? 2.7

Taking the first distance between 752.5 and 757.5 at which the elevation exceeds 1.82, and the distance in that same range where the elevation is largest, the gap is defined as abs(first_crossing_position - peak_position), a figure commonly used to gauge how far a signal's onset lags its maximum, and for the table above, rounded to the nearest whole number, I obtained 4 km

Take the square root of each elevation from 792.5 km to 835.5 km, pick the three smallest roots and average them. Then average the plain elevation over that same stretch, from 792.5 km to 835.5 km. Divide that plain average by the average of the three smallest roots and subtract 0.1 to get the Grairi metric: 1.26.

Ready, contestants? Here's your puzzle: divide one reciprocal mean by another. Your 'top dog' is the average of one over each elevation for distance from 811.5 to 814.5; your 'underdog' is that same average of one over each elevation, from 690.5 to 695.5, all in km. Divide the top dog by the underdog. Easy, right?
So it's 1.07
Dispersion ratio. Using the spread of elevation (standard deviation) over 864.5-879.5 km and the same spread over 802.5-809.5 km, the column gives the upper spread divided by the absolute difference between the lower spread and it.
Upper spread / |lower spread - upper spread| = 1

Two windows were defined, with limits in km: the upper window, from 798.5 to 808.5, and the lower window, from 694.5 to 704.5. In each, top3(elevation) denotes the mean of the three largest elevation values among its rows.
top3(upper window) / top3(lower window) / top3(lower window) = 0.477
